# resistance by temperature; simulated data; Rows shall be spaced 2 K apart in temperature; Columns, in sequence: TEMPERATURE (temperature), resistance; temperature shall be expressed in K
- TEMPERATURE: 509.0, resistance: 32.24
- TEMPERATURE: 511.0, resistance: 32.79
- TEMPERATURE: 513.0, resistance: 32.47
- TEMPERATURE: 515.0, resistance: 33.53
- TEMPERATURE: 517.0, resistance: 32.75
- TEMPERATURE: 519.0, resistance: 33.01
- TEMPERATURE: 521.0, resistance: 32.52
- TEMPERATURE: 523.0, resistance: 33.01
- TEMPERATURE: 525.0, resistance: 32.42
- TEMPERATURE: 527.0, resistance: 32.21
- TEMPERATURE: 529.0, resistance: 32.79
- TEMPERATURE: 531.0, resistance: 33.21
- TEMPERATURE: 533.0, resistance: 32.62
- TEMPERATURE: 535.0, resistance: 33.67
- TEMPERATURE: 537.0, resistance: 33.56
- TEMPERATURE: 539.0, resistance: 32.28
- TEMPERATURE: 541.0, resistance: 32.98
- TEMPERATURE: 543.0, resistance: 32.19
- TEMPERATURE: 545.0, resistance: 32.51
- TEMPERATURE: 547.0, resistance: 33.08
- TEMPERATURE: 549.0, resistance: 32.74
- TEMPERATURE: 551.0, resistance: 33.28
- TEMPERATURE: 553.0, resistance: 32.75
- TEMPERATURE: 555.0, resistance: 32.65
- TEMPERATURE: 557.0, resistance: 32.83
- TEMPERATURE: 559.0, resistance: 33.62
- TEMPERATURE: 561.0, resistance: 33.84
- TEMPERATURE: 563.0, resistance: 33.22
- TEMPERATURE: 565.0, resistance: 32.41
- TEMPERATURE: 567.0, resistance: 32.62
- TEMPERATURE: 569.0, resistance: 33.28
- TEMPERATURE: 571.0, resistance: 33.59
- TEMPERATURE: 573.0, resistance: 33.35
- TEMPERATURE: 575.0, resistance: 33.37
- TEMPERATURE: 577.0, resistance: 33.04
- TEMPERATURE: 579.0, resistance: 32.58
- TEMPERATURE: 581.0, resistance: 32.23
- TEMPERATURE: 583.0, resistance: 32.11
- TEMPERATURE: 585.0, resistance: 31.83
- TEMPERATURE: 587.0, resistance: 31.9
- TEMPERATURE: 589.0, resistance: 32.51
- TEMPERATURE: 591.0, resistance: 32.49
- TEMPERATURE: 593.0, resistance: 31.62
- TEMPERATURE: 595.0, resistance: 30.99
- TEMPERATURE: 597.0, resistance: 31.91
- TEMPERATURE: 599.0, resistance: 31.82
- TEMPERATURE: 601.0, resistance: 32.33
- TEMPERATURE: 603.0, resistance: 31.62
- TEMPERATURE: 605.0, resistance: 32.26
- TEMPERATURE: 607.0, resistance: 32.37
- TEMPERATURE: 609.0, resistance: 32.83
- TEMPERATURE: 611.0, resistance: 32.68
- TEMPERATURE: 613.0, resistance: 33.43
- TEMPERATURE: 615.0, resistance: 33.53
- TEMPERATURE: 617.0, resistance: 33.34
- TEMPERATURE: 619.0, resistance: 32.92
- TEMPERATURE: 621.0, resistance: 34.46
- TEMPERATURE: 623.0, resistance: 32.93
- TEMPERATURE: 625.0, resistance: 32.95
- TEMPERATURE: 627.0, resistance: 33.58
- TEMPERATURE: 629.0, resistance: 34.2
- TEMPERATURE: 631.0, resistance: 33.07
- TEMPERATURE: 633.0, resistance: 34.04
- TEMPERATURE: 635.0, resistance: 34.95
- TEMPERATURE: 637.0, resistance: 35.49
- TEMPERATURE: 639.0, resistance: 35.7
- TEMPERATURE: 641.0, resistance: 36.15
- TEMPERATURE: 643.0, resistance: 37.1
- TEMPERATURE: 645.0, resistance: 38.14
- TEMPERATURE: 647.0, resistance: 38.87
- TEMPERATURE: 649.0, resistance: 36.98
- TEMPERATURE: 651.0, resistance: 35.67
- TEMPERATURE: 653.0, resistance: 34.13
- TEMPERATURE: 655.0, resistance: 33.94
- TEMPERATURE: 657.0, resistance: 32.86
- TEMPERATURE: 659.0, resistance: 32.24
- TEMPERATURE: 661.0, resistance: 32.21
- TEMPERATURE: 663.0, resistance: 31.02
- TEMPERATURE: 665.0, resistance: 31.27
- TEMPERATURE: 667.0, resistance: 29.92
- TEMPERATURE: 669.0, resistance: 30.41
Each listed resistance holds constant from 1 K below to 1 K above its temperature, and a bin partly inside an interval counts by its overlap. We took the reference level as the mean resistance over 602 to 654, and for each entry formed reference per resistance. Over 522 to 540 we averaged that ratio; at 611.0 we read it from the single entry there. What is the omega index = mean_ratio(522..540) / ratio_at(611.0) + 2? 2.99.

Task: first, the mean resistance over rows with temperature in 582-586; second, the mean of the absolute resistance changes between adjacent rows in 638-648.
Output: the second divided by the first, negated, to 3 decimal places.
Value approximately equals -0.025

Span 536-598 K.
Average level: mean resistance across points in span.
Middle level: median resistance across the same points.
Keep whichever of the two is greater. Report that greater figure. 32.7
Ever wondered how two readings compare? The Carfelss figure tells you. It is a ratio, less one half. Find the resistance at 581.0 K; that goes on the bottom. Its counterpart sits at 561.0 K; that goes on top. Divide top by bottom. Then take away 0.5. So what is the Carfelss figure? 0.550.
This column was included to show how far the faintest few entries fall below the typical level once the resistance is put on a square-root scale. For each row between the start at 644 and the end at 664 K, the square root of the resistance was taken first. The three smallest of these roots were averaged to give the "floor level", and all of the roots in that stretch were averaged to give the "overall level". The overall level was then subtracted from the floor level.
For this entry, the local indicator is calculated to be -0.24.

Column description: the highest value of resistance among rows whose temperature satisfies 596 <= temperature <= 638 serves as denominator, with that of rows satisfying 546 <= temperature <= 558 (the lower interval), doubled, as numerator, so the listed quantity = 1.88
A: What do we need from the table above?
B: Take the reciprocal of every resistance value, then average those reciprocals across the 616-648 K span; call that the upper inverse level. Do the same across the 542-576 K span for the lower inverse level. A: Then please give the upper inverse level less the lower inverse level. -0.0015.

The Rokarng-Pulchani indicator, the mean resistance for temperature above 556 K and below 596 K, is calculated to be 32.67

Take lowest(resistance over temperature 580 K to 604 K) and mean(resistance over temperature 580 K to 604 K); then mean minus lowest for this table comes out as 0.96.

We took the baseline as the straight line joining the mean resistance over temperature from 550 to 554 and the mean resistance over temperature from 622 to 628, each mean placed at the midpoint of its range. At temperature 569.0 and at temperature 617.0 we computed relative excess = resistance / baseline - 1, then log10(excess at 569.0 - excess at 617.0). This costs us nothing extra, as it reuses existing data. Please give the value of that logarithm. -3.02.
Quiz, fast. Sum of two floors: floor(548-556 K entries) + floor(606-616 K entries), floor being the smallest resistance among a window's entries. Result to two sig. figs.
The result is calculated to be 65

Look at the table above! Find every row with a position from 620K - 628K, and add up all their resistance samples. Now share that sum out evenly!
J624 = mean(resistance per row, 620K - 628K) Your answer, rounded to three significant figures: 33.5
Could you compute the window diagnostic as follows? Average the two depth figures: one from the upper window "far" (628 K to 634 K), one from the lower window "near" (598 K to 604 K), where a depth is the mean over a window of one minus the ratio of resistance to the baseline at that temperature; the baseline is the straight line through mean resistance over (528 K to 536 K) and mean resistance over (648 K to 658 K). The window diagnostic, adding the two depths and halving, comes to 0.040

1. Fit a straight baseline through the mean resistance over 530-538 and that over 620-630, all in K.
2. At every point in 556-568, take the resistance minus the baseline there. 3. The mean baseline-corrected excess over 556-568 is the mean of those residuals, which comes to -0.29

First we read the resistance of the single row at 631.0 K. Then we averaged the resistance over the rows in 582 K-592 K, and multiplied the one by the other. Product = 1064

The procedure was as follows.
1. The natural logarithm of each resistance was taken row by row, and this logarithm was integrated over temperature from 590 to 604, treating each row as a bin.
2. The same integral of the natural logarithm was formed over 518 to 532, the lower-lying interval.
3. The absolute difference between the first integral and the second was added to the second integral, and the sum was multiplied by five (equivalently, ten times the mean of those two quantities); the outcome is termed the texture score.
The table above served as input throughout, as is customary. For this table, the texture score 246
